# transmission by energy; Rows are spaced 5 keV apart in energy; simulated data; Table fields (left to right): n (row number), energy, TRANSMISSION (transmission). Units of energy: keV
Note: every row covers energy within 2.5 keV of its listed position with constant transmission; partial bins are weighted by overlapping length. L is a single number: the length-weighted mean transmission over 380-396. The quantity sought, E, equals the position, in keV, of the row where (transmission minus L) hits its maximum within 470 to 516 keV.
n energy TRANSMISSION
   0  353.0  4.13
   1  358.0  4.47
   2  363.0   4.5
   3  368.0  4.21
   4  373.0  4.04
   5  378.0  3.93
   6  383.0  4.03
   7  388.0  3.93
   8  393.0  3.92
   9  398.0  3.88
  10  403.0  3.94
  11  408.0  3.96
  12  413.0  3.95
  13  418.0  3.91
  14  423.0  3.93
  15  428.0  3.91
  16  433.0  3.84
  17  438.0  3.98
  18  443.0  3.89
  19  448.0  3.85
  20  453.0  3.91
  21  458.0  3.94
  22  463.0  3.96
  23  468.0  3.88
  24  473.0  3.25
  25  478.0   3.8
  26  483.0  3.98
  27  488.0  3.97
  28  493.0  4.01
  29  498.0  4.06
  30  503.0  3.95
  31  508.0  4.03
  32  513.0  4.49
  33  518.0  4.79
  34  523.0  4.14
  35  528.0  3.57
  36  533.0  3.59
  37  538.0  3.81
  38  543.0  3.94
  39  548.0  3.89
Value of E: 513.0 keV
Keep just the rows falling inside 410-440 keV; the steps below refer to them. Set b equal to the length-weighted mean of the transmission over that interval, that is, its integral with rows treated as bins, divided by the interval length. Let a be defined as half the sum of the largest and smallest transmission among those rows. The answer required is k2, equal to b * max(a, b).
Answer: 15.4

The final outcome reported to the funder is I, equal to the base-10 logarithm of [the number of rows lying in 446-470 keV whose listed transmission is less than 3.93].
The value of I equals 0.48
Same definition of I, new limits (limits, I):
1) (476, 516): 0.00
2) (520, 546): 0.48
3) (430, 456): 0.60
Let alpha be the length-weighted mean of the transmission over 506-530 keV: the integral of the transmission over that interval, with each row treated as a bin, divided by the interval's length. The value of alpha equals 4.22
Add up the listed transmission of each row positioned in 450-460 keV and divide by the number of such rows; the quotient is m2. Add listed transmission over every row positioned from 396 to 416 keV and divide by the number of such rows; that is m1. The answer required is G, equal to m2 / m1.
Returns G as 1.00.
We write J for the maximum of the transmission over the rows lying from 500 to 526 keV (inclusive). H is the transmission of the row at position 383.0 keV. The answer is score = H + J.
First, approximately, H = 4.03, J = 4.79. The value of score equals 8.82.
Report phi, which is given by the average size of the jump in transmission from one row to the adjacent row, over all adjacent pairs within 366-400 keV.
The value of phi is 0.09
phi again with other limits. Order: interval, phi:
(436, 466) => 0.05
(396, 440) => 0.05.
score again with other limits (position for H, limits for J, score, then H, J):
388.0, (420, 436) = 7.86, 3.93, 3.93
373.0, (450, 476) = 8.00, 4.04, 3.96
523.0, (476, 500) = 8.20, 4.14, 4.06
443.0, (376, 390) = 7.92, 3.89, 4.03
